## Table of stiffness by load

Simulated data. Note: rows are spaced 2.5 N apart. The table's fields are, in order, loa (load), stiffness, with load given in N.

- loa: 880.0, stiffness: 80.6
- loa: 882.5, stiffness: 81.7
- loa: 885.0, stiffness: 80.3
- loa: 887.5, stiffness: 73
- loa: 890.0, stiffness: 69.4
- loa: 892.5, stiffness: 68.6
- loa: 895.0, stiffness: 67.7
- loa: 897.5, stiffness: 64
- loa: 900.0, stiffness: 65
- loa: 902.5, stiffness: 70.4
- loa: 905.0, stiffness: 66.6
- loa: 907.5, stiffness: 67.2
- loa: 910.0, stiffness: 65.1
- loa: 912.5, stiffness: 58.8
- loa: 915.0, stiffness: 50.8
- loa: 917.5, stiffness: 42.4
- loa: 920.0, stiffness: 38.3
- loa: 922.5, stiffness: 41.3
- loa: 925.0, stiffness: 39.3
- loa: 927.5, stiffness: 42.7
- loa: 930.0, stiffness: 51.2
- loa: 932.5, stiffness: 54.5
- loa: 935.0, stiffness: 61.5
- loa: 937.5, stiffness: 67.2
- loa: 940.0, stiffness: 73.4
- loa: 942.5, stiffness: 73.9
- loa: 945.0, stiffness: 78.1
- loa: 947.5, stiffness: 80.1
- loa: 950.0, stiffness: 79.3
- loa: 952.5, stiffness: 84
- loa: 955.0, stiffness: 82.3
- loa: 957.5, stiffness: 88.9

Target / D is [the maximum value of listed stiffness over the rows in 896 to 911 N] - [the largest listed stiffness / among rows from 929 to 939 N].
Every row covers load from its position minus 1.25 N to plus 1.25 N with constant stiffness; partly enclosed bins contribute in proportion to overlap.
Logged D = 3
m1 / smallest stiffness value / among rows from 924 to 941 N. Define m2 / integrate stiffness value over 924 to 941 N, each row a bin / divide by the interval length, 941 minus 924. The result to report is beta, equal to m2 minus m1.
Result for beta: 16.4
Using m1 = 39.3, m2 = 56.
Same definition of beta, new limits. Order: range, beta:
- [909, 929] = 8.9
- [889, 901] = 2.9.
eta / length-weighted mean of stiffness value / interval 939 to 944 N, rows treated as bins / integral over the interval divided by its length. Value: 74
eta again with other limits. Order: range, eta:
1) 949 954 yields 82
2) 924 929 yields 42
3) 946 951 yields 80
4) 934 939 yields 65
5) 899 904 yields 68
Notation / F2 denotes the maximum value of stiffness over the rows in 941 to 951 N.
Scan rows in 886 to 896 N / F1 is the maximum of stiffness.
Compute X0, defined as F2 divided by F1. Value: 1.10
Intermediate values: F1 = 73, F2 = 80.1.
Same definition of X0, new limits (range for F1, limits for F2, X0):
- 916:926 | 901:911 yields 1.66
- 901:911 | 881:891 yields 1.16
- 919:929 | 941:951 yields 1.88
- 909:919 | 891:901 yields 1.05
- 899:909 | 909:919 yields 0.92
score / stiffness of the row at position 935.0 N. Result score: 61.5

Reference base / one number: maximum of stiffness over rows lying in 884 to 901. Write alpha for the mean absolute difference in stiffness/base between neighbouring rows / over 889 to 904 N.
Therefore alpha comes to 0.029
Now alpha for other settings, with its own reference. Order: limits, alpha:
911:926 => 0.064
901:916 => 0.052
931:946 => 0.059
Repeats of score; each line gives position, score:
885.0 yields 80.3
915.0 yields 50.8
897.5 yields 64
